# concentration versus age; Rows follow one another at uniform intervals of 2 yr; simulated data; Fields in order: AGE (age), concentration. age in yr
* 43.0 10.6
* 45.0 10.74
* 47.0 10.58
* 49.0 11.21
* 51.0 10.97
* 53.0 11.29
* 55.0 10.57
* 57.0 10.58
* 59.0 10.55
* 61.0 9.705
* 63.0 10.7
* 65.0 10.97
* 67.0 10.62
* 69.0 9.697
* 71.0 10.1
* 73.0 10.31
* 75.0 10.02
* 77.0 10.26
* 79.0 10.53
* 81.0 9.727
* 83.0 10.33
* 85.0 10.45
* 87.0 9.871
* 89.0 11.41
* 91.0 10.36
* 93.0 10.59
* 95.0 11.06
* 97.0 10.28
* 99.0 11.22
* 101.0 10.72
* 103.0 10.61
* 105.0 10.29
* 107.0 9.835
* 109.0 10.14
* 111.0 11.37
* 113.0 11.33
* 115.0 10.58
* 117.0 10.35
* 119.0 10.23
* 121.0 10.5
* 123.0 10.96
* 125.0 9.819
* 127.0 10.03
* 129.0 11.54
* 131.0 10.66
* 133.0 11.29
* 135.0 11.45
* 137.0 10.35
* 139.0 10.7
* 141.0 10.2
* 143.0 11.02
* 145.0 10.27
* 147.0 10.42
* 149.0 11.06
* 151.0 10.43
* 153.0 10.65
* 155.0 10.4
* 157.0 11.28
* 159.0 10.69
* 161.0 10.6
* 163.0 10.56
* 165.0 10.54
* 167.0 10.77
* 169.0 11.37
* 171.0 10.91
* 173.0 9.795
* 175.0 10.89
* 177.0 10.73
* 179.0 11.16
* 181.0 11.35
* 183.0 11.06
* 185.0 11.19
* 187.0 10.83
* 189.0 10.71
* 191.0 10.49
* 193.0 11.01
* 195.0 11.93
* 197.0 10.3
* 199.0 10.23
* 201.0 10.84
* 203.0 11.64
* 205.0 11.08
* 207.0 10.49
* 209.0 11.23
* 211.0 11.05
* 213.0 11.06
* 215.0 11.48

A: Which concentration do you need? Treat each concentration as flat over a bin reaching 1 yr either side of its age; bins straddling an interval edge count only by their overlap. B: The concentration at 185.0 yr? 11.19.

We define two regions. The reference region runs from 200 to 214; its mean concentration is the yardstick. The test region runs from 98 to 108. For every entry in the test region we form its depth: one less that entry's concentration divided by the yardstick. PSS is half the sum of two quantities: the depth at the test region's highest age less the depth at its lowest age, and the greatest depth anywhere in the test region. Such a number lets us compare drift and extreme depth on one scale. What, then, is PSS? 0.12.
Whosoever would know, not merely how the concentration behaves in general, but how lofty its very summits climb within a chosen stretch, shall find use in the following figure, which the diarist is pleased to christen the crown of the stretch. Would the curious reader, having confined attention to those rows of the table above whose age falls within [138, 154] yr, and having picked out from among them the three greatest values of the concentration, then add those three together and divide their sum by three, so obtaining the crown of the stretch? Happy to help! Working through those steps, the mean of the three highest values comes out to 10.93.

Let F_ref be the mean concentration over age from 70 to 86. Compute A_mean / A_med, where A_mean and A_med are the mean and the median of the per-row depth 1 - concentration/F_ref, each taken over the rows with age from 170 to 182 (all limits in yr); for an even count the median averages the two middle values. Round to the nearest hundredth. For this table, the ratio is 0.86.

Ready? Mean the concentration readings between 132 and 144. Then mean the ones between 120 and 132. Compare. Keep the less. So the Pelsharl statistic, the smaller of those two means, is 10.6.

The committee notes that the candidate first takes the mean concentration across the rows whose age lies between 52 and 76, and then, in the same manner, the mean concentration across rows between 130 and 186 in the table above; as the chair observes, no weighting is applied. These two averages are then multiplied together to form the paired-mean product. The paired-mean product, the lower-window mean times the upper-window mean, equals 112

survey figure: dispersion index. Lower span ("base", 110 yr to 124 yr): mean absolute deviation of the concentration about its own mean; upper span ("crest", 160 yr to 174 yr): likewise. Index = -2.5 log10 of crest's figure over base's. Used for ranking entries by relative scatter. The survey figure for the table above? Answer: 0.2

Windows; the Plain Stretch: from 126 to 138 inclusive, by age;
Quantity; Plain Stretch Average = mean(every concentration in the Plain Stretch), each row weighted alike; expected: 10.9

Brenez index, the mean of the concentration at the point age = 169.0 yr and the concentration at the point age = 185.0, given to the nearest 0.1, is 11.3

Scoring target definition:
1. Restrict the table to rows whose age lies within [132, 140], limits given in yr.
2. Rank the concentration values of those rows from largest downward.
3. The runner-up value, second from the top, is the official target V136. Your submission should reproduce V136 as 11.29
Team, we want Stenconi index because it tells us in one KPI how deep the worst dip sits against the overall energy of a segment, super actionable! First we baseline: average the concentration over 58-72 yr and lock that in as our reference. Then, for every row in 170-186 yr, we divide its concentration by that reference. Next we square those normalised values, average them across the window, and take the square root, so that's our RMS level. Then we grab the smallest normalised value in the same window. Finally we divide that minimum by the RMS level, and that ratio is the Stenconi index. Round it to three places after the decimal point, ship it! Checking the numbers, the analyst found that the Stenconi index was 0.899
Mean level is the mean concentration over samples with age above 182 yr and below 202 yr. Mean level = 10.9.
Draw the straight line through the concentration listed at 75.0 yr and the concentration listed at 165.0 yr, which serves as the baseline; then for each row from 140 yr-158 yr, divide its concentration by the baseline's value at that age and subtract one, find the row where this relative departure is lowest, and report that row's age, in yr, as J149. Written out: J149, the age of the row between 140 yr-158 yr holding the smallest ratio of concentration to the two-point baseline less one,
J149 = 141.0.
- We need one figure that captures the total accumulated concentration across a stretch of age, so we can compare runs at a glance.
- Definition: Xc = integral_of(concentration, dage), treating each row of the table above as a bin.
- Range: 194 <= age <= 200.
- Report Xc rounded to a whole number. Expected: 65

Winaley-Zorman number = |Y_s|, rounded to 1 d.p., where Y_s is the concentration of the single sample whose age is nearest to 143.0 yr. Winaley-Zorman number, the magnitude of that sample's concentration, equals 11.0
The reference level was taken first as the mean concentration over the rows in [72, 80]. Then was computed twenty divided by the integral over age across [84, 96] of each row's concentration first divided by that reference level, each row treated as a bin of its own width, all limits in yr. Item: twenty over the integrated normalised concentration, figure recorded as 1.6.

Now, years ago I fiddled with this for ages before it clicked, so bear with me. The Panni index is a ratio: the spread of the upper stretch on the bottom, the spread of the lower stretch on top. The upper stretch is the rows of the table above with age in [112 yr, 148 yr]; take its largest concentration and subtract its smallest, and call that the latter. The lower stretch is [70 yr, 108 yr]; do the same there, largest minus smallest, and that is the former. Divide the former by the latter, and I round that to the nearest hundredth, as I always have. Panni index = 0.98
